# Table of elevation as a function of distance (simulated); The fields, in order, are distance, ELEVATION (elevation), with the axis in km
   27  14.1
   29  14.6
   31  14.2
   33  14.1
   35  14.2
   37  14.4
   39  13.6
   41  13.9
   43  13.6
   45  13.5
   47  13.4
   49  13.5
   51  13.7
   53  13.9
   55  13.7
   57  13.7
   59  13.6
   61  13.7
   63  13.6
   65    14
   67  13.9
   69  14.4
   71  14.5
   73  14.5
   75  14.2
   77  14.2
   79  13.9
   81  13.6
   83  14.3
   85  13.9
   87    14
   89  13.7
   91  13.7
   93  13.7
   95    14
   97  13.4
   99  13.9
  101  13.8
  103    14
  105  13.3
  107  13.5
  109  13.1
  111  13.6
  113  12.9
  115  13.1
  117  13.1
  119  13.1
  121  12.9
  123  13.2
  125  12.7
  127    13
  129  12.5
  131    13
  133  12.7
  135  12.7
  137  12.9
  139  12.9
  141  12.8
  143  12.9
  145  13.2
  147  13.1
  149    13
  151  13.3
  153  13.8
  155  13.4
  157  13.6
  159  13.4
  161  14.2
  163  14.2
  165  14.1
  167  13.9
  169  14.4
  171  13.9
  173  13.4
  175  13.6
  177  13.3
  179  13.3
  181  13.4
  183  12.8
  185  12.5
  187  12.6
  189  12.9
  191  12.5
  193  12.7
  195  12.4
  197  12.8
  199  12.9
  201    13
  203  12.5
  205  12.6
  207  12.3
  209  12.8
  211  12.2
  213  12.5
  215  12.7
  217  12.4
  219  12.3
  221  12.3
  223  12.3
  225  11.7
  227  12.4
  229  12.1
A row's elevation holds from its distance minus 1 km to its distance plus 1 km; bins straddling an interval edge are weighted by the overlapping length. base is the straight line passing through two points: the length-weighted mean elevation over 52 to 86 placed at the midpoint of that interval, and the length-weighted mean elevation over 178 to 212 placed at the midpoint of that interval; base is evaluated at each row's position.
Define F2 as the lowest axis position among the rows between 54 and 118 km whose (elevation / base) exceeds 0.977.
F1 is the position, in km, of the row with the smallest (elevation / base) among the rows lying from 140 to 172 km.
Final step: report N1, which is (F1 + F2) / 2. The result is 103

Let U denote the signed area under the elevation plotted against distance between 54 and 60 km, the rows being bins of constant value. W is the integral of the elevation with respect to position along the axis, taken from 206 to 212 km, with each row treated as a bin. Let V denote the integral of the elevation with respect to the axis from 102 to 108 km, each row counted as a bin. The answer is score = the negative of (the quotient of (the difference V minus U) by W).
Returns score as 0.005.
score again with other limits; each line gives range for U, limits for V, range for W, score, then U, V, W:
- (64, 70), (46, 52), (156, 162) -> 0.041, 85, 81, 82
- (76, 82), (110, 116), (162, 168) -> 0.050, 83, 79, 84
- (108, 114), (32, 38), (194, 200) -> -0.081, 79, 85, 76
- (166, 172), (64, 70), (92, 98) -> -0.002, 84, 85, 82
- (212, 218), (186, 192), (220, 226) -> -0.011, 75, 76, 73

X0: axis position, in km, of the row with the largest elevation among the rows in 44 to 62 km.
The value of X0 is 53 km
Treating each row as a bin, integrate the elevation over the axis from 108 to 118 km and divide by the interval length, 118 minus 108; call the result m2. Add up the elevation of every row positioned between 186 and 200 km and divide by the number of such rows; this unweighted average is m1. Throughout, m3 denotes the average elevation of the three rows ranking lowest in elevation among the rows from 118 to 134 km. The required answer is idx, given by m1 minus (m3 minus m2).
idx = 13.2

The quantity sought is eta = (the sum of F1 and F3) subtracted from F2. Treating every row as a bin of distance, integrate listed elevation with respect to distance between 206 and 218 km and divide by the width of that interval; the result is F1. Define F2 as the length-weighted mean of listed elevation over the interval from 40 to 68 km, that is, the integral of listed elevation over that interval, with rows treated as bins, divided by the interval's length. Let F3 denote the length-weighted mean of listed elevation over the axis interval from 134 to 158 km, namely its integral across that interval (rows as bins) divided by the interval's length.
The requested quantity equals -11.92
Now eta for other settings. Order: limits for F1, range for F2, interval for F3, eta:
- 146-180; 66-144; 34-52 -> -13.92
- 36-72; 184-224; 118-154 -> -14.23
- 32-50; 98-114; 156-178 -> -14.11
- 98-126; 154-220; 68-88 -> -14.37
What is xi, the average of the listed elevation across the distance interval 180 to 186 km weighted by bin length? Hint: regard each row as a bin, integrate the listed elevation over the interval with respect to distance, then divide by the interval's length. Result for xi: 12.9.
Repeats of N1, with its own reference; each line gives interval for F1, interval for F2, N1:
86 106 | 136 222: 125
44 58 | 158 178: 103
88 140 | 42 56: 91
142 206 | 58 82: 104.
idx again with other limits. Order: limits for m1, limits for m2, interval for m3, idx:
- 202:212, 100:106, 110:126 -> 13.3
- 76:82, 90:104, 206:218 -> 15.4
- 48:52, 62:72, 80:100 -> 14.1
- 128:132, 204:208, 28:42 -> 11.3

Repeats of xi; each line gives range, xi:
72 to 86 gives 14.1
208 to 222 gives 12.5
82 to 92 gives 13.9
